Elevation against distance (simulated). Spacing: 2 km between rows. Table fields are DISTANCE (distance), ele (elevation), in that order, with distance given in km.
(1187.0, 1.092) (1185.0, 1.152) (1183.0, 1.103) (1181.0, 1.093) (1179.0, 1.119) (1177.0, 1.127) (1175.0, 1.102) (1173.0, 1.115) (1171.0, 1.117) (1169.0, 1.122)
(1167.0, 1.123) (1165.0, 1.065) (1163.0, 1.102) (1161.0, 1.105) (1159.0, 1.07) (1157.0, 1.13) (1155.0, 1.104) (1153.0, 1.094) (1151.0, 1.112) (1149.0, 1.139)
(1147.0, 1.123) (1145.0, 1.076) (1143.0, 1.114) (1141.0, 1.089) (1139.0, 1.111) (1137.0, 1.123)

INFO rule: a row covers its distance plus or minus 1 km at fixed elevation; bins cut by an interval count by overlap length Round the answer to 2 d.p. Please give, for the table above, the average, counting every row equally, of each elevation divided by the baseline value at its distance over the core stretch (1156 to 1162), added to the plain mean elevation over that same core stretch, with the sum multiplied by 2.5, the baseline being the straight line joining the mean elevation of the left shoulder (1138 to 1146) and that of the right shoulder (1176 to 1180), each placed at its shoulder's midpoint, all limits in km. 5.24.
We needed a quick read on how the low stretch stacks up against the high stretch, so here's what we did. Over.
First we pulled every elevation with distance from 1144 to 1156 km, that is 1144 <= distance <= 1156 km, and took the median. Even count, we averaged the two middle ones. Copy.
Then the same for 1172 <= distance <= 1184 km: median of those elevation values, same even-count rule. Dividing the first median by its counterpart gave 0.999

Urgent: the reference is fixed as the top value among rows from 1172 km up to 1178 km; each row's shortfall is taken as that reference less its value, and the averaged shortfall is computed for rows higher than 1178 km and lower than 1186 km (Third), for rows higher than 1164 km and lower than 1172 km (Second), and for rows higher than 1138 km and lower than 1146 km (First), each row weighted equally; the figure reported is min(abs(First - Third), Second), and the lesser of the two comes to 0.019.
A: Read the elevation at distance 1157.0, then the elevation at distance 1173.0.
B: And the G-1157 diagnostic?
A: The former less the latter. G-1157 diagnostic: 0.015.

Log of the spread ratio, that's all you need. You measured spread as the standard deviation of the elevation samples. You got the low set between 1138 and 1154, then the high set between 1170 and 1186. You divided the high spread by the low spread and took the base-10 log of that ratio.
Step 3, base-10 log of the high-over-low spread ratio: -0.04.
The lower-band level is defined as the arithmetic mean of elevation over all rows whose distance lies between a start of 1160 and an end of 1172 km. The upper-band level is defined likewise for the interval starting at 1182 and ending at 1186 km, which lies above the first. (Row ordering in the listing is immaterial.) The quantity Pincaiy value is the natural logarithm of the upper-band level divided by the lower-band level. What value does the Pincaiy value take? 0.020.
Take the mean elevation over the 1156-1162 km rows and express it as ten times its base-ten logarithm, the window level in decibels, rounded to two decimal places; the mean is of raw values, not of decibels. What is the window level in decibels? 0.42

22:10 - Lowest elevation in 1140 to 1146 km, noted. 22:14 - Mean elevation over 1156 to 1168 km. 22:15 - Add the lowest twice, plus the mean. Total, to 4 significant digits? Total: 3.251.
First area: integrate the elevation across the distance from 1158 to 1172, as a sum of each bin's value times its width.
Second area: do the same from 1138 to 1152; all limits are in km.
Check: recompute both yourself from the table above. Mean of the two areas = 15.5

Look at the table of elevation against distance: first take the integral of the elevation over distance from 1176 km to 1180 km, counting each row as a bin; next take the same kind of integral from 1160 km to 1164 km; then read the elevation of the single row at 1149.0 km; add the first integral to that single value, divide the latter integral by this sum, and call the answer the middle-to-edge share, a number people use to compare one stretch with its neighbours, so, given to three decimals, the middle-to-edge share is 0.784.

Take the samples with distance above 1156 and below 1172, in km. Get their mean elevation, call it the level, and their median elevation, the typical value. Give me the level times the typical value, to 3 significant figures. 1.23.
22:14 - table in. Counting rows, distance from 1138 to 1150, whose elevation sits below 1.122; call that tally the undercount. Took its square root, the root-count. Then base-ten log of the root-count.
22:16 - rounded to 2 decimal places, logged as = 0.30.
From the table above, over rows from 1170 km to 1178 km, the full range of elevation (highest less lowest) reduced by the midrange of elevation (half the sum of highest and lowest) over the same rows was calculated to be -1.09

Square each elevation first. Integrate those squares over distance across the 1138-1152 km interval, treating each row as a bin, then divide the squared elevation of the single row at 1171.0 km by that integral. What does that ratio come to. 0.0724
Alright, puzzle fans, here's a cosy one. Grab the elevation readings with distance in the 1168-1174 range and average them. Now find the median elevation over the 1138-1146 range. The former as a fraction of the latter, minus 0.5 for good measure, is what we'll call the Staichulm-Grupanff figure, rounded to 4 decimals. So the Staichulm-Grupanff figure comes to 0.5164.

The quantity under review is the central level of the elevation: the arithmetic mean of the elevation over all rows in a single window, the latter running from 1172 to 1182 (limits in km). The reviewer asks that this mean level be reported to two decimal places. 1.11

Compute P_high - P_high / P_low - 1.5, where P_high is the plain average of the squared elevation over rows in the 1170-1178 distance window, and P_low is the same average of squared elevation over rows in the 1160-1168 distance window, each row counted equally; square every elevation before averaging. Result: -1.29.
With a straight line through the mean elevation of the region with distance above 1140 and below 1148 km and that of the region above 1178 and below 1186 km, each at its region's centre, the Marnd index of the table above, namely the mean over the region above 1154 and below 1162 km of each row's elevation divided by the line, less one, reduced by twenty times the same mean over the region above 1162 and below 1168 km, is 0.23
